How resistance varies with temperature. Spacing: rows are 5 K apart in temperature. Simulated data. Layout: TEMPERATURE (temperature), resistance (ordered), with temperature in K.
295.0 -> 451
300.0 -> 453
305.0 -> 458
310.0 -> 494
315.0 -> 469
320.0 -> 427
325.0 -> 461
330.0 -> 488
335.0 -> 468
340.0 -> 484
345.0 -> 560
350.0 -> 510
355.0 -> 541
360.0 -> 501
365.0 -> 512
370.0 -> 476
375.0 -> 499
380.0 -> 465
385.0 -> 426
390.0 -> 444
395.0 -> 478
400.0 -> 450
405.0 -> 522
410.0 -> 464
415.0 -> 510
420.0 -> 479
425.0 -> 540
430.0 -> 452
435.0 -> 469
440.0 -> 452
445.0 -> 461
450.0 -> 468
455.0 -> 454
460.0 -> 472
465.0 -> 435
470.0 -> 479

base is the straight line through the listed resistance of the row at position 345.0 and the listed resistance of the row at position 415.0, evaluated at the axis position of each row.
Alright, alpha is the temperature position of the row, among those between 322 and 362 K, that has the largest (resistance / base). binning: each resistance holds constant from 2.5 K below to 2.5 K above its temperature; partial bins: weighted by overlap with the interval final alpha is 345.0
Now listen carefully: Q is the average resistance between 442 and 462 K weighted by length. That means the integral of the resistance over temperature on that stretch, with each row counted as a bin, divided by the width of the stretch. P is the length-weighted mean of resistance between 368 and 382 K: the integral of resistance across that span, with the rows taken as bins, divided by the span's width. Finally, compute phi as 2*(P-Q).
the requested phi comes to 35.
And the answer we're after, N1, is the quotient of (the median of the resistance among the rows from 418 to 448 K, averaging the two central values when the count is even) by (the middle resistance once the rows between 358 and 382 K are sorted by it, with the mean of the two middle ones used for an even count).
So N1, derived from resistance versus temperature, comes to 0.93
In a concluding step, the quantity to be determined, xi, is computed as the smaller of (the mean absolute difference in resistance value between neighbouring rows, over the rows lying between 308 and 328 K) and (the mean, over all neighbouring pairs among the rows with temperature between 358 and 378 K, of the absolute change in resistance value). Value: 23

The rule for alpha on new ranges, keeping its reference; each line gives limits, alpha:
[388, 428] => 425.0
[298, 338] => 330.0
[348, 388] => 355.0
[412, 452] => 425.0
